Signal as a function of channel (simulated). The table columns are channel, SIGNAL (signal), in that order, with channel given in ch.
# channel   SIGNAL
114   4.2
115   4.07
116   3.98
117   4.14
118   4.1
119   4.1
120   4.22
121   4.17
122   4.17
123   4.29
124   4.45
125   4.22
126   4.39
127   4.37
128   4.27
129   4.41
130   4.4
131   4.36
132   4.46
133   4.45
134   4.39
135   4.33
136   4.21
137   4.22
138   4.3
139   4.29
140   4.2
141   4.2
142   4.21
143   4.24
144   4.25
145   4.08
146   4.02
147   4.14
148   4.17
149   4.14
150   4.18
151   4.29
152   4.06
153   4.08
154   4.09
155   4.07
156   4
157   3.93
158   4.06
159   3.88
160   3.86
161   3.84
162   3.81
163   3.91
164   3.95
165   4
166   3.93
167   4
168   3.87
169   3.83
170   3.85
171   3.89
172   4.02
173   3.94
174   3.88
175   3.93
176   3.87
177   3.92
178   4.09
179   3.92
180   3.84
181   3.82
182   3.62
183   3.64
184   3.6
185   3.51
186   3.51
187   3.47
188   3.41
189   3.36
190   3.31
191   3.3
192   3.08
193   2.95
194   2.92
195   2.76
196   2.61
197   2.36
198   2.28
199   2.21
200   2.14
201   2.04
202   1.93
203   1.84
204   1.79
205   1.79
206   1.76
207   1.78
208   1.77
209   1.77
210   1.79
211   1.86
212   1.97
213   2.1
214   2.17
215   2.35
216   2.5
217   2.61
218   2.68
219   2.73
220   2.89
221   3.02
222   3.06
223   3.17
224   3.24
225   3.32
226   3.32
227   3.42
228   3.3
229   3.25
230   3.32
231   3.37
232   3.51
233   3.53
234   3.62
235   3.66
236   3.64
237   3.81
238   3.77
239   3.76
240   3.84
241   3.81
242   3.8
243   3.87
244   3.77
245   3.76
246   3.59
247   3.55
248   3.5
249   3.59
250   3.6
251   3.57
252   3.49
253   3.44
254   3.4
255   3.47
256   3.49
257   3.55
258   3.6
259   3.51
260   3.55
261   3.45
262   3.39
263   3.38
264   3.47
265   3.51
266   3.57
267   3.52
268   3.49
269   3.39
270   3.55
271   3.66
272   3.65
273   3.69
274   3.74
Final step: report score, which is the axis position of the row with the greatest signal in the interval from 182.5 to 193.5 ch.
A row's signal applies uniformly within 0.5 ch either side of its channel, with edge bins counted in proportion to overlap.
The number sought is 183 ch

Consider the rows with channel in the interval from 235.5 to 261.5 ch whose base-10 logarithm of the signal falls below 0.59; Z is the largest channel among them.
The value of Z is 261 ch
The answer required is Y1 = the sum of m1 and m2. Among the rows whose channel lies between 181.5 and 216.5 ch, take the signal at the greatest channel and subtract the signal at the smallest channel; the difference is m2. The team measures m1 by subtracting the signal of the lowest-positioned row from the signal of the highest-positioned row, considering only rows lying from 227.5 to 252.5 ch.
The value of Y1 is -0.9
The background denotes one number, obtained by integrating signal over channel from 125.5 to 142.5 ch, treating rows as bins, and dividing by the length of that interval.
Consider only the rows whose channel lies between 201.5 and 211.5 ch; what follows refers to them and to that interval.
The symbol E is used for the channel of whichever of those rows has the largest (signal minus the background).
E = 202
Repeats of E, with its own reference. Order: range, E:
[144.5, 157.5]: 151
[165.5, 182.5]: 178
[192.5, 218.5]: 193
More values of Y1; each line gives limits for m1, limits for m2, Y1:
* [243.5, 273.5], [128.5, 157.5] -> -0.6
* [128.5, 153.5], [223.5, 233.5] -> 0.0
